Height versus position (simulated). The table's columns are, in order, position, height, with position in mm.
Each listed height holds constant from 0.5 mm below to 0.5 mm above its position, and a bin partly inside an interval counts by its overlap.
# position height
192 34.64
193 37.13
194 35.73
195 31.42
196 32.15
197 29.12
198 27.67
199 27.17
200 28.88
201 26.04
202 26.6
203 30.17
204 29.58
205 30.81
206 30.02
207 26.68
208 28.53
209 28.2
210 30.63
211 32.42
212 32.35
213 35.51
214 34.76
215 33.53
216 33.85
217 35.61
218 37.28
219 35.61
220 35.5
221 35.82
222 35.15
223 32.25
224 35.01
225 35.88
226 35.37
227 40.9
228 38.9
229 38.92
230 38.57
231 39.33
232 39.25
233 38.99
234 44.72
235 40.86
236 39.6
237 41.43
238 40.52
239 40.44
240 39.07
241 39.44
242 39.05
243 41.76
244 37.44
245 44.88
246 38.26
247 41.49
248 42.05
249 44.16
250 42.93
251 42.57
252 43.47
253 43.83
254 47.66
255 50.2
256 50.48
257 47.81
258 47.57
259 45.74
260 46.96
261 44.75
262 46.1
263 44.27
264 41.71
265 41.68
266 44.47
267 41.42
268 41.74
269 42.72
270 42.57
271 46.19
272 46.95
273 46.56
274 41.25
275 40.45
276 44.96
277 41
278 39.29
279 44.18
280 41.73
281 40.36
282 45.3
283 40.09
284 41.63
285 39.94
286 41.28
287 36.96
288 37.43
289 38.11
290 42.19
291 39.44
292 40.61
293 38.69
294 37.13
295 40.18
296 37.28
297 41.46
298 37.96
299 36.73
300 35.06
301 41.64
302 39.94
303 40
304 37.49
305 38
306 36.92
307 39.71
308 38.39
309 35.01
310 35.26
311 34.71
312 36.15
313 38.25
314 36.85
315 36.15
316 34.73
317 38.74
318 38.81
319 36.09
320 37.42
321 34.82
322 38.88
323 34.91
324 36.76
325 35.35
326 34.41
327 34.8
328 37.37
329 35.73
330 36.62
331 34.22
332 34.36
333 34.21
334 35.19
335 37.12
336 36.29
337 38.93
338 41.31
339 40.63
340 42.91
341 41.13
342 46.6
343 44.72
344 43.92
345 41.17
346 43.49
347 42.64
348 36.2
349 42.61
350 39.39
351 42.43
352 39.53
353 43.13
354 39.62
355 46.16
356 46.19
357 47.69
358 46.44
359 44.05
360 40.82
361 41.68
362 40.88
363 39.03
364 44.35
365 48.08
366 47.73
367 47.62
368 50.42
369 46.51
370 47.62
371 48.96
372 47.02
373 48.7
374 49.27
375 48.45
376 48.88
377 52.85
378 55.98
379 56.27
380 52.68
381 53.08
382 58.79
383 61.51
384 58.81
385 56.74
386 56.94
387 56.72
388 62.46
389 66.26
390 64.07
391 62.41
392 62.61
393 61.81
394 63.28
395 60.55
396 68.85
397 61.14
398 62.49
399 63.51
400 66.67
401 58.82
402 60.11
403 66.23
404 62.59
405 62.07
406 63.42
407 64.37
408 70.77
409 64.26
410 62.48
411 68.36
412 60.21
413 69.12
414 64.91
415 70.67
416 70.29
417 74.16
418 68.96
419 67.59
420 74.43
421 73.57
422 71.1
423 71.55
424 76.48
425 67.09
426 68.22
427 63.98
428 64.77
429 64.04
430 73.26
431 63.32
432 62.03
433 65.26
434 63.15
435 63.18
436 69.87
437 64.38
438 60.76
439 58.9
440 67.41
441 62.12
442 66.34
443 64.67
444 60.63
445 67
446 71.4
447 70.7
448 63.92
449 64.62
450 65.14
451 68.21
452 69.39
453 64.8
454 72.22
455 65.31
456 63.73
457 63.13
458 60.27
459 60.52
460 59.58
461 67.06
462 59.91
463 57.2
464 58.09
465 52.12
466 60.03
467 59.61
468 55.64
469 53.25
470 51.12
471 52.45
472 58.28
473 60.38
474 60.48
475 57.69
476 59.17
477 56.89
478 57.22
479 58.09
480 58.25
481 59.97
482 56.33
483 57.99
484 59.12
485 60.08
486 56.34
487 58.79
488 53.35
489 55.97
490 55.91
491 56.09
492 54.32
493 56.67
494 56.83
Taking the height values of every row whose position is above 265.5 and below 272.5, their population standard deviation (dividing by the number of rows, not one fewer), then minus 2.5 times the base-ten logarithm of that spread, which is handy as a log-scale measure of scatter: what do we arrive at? -0.76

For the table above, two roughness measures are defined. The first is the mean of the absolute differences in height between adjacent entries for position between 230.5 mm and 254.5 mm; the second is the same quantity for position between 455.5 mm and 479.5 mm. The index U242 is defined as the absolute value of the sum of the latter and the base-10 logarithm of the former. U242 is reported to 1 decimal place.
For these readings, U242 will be 3.1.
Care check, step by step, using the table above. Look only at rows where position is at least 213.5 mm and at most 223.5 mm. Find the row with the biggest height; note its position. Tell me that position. 218 mm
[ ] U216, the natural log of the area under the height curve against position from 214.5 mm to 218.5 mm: 4.94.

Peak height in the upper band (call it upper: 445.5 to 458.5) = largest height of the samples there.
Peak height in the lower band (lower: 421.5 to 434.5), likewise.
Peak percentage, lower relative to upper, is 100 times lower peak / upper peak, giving 106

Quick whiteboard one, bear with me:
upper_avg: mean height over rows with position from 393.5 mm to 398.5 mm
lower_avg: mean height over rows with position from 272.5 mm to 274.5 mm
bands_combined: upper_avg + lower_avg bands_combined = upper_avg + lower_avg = 107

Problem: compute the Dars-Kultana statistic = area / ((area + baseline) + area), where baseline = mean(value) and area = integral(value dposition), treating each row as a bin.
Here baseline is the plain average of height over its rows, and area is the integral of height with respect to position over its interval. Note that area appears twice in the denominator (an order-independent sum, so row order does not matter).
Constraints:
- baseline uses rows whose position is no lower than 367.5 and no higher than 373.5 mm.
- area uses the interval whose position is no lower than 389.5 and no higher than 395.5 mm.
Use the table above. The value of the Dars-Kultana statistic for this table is 0.470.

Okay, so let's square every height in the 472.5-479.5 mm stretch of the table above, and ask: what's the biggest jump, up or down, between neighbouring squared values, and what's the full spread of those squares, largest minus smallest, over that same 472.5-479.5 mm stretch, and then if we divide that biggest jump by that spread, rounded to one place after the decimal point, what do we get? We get 0.8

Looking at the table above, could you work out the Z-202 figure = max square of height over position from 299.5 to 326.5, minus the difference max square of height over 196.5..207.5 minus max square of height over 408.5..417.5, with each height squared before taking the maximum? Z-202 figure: 6284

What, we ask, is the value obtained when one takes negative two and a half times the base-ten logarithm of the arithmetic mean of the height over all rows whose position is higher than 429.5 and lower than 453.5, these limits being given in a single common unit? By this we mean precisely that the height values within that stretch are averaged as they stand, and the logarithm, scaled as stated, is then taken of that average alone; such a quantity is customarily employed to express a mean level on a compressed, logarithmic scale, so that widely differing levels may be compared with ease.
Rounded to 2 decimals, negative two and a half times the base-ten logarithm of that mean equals -4.54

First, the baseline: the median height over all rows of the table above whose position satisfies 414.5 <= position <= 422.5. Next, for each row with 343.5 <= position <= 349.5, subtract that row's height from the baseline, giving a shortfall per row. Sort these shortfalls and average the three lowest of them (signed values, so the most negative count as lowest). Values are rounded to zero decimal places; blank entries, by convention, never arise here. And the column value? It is 28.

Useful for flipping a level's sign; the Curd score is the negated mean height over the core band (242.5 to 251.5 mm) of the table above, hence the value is -42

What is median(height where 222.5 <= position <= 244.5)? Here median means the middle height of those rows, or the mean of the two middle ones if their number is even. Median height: 39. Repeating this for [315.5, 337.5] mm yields 36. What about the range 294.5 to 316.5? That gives 37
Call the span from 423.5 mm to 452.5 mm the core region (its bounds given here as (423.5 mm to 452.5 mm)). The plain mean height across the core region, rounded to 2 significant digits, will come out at 66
